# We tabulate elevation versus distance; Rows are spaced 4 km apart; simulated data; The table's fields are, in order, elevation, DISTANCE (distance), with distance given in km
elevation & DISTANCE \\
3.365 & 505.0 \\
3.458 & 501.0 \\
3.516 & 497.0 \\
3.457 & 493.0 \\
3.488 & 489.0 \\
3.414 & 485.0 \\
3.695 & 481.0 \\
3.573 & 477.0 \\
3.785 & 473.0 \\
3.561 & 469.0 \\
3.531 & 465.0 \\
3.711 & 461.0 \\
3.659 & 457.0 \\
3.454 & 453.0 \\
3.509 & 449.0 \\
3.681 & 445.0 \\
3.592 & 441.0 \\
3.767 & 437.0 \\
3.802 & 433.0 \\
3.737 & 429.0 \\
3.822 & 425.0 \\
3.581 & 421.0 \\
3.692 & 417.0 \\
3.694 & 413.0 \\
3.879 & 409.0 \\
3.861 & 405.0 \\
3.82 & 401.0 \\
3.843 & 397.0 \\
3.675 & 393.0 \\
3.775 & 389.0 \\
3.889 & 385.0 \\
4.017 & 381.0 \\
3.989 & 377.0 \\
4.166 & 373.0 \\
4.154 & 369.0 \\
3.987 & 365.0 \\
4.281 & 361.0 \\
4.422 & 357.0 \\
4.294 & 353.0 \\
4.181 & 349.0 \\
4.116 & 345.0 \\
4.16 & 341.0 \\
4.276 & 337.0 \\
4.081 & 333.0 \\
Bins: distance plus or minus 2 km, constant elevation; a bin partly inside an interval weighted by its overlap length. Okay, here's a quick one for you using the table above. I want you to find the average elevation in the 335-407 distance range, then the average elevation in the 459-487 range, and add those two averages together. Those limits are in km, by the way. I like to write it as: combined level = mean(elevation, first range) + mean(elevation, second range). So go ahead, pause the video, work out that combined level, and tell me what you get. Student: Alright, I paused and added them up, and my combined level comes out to 7.66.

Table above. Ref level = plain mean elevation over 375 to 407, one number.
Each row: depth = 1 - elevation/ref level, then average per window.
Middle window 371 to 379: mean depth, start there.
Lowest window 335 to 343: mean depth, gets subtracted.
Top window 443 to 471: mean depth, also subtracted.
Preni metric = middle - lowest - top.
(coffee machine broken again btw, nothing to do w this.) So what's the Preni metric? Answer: -0.03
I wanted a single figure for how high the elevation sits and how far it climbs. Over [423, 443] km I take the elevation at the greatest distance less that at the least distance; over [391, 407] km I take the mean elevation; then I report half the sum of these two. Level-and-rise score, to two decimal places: 1.78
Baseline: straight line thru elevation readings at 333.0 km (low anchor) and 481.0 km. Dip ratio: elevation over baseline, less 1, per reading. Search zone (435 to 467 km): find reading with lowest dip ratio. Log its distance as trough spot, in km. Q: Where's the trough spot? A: 453.0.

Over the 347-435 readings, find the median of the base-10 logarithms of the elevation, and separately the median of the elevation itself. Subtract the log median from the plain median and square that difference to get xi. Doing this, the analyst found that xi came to 10.8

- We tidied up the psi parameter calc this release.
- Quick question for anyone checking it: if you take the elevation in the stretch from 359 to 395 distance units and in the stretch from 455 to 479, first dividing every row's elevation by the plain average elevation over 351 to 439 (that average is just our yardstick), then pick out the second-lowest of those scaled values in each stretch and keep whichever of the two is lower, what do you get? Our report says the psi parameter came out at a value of 0.909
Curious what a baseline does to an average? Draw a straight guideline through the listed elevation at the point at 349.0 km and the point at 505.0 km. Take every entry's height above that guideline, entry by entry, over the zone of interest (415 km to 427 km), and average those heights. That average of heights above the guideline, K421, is -0.11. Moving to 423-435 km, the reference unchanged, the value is 0.02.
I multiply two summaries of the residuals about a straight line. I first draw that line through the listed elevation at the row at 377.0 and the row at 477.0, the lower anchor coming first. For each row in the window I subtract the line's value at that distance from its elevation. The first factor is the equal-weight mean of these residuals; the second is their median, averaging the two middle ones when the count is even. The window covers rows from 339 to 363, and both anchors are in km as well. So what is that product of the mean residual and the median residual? 0.020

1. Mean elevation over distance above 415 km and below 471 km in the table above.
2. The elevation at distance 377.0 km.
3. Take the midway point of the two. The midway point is 3.82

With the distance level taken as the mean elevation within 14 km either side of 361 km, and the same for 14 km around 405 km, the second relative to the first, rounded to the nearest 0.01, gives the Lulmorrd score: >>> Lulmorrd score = 0.90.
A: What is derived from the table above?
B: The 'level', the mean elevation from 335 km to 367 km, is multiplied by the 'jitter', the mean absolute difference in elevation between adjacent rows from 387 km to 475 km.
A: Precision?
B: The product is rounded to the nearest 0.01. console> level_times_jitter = 0.45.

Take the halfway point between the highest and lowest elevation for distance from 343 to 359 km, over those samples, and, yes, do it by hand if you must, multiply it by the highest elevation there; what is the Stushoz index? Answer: 18.9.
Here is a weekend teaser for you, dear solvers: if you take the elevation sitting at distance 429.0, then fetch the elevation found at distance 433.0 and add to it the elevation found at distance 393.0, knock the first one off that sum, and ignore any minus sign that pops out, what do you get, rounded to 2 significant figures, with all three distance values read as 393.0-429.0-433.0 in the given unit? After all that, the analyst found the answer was 3.7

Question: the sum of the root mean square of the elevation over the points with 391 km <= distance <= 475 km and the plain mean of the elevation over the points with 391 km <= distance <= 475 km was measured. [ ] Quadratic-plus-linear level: 7.4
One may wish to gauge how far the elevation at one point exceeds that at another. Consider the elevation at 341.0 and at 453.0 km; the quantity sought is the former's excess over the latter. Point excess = 0.7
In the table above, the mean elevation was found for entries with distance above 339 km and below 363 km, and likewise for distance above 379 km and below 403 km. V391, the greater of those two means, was 4.2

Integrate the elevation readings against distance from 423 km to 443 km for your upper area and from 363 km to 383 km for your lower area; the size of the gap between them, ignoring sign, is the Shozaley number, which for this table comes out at 6.4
